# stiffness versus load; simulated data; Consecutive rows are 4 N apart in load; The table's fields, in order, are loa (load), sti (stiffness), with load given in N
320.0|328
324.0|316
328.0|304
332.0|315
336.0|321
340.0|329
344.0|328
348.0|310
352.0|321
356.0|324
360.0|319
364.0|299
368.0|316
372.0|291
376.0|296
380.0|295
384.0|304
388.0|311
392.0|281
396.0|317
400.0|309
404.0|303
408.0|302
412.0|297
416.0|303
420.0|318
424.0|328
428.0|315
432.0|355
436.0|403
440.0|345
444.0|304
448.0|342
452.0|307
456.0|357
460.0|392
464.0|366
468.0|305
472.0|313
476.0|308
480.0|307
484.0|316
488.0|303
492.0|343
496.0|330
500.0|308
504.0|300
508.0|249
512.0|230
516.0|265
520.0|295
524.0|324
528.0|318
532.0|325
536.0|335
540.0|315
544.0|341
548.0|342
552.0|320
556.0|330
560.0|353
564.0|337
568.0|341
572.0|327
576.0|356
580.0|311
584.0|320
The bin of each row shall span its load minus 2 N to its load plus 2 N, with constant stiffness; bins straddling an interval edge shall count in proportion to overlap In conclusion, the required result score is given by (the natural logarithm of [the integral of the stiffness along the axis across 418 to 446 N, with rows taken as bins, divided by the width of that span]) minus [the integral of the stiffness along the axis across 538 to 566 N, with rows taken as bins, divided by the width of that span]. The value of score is -328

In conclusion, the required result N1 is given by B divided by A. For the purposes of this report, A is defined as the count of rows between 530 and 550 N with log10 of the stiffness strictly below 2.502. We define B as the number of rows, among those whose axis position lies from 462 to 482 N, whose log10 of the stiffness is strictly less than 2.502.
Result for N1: 4.0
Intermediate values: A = 1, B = 4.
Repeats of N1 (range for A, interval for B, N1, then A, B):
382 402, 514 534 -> 0.4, 5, 2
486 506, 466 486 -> 1.7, 3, 5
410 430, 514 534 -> 0.7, 3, 2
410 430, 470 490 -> 1.7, 3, 5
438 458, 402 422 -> 2.0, 2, 4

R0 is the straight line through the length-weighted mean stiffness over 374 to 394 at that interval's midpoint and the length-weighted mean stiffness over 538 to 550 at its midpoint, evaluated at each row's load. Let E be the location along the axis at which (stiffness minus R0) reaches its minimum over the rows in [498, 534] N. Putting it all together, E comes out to 512.0 N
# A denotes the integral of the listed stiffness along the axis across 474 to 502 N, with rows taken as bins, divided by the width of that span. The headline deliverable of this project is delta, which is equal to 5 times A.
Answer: 1582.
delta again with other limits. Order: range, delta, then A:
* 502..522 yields 1339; 268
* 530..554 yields 1648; 330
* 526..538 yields 1630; 326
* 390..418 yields 1509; 302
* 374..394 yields 1487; 297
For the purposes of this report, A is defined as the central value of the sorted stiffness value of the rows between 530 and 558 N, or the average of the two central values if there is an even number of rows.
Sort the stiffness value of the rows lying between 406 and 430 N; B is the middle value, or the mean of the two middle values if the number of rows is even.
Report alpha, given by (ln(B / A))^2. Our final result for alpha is 0.0043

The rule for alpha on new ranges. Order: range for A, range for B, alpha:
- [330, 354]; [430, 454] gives 0.0046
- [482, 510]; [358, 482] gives 0.0000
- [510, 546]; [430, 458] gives 0.0066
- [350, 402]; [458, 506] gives 0.0000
